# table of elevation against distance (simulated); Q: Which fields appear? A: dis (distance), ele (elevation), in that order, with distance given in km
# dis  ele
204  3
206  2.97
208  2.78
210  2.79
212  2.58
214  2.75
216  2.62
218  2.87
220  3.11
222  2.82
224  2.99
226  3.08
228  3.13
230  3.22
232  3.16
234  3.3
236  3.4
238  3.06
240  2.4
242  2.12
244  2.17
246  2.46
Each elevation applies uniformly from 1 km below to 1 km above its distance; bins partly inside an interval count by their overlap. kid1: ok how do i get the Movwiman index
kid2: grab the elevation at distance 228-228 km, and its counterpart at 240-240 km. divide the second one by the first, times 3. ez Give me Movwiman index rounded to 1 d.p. 2.3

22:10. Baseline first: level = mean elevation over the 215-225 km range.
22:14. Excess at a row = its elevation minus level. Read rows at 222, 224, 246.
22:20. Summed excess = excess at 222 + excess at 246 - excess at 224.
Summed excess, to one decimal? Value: -0.6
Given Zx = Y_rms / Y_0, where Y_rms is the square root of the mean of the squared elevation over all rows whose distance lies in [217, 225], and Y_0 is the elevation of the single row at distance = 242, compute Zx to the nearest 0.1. 1.4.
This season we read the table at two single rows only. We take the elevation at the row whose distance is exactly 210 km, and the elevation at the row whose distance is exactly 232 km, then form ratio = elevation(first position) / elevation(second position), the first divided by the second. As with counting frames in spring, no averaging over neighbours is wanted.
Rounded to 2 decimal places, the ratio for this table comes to 0.88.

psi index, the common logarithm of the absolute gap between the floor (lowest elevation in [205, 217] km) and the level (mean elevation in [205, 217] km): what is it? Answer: -0.77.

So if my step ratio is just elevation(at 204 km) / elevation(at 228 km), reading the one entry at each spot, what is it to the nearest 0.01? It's 0.96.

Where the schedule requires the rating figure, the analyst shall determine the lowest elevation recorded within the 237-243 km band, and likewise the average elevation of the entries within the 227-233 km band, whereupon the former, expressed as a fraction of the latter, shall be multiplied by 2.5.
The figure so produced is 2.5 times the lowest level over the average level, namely 1.67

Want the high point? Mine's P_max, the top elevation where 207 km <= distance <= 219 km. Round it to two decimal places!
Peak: 2.87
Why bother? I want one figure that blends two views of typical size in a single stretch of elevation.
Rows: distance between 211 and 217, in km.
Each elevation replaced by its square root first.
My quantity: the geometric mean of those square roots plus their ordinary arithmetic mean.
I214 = 3.26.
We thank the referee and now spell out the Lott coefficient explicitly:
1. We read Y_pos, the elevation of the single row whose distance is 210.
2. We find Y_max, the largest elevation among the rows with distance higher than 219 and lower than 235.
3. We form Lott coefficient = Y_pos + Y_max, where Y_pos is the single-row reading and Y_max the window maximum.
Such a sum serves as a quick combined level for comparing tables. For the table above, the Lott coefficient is 6.09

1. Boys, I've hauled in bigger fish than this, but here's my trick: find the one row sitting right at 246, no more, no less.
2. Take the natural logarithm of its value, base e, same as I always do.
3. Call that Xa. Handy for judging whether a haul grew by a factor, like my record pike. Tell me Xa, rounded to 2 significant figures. 0.90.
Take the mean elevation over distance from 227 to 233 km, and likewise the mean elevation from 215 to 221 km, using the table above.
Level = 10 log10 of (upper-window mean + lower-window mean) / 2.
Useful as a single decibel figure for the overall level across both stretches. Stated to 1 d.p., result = 4.8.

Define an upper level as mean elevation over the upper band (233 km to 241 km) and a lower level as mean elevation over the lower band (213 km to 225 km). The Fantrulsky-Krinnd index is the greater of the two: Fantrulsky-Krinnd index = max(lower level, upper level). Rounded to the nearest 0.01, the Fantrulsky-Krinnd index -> 3.04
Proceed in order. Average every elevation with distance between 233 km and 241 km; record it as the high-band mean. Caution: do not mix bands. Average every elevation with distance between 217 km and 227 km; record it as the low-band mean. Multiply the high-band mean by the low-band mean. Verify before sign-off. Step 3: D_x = 9.0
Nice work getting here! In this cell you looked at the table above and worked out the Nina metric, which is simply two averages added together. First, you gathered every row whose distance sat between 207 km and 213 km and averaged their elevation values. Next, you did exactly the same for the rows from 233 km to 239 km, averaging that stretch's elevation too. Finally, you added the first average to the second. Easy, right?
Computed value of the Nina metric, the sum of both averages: 6.0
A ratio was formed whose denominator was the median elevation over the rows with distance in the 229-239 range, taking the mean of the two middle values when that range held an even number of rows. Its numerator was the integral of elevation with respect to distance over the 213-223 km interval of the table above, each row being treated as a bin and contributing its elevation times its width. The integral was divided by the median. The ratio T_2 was 8.80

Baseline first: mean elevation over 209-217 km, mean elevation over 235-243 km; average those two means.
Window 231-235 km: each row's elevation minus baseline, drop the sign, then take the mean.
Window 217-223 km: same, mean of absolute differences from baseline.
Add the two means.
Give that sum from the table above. 0.73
